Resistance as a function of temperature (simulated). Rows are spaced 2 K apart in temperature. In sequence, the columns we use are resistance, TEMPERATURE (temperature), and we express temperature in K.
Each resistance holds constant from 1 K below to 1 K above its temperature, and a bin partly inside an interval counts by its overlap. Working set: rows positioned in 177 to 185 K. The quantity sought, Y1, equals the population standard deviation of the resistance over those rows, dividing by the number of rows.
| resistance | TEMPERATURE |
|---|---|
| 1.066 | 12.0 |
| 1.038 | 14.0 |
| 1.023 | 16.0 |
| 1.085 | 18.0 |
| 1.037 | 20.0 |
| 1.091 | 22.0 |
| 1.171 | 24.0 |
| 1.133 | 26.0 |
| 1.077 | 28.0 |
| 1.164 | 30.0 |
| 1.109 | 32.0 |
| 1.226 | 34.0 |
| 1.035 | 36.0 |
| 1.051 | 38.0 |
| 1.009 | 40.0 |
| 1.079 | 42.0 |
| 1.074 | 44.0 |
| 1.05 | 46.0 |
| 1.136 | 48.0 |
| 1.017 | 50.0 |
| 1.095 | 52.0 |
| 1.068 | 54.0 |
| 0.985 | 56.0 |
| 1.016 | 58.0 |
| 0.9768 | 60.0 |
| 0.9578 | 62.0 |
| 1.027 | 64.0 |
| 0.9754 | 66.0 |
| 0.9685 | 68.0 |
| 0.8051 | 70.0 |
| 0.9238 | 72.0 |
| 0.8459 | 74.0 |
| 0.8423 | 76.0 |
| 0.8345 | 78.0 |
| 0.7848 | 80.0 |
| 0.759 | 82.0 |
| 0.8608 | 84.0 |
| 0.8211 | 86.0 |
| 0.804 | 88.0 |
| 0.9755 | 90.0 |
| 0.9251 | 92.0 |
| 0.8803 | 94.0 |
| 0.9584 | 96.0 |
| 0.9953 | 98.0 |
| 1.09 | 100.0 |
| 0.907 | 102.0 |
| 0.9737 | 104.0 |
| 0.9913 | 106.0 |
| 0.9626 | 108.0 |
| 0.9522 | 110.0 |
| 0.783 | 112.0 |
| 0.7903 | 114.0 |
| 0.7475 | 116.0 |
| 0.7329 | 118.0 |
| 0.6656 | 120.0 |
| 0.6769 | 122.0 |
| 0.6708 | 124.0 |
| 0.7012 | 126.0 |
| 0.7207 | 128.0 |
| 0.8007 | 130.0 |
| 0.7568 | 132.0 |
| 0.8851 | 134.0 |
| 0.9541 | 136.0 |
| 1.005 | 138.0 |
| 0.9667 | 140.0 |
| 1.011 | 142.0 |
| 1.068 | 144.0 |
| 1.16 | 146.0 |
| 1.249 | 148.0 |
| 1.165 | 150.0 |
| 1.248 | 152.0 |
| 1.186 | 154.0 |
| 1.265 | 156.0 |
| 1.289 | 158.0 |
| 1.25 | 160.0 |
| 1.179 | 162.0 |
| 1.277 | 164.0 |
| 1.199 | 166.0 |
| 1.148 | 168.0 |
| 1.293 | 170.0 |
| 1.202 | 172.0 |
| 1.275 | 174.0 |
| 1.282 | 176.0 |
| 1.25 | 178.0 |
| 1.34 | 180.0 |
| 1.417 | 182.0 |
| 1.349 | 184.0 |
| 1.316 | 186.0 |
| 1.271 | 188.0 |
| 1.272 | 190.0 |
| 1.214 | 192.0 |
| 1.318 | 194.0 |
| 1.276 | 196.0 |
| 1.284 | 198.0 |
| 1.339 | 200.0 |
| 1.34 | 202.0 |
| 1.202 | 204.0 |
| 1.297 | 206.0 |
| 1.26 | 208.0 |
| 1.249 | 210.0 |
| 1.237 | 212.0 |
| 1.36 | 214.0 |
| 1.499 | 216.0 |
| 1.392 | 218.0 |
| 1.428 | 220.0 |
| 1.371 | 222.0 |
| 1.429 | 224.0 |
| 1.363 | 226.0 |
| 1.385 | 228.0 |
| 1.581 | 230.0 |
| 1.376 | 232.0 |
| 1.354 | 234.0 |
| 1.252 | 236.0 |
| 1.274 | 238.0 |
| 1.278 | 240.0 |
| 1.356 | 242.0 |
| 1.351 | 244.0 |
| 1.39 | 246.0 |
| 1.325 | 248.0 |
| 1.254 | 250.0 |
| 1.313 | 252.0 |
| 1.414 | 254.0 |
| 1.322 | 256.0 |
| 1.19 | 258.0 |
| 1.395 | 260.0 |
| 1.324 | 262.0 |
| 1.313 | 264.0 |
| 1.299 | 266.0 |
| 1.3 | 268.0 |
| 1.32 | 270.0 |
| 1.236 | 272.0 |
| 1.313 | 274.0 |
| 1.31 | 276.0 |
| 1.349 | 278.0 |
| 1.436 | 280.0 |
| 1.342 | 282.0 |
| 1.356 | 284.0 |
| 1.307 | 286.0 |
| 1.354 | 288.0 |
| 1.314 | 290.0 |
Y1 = 0.059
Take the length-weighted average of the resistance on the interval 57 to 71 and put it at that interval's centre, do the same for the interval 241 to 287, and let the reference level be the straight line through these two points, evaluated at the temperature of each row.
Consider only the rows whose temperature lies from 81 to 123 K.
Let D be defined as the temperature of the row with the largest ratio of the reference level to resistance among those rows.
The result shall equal 120.0 K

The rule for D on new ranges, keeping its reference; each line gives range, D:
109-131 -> 120.0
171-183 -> 172.0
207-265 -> 258.0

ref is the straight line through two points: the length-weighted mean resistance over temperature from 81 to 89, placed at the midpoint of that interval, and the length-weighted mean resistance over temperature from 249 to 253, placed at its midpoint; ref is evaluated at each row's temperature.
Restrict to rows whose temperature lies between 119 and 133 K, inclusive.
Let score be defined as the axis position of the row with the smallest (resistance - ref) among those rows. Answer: 124.0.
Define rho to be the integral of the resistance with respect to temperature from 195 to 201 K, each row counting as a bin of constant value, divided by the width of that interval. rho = 1.30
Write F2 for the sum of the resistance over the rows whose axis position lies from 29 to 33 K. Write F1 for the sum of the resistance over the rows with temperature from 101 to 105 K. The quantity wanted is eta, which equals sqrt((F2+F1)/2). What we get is 1.44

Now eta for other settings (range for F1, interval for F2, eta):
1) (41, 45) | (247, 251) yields 1.54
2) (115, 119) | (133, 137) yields 1.29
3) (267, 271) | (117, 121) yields 1.42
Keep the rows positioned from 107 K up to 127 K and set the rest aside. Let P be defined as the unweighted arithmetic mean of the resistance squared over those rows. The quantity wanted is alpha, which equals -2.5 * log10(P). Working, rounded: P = 0.60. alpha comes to 0.55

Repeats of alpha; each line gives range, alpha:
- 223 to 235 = -0.76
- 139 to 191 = -0.45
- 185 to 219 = -0.58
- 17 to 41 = -0.21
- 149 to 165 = -0.46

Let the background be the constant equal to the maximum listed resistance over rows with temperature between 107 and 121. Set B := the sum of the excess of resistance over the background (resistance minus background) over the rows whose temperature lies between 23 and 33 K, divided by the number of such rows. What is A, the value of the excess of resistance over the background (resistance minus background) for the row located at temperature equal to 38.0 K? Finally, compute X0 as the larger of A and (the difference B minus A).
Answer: 0.09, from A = 0.09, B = 0.17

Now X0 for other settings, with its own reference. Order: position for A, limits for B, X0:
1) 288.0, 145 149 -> 0.39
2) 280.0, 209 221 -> 0.47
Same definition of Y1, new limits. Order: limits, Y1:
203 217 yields 0.093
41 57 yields 0.043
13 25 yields 0.050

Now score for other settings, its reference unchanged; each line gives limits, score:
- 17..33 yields 20.0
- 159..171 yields 168.0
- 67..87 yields 82.0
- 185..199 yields 192.0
